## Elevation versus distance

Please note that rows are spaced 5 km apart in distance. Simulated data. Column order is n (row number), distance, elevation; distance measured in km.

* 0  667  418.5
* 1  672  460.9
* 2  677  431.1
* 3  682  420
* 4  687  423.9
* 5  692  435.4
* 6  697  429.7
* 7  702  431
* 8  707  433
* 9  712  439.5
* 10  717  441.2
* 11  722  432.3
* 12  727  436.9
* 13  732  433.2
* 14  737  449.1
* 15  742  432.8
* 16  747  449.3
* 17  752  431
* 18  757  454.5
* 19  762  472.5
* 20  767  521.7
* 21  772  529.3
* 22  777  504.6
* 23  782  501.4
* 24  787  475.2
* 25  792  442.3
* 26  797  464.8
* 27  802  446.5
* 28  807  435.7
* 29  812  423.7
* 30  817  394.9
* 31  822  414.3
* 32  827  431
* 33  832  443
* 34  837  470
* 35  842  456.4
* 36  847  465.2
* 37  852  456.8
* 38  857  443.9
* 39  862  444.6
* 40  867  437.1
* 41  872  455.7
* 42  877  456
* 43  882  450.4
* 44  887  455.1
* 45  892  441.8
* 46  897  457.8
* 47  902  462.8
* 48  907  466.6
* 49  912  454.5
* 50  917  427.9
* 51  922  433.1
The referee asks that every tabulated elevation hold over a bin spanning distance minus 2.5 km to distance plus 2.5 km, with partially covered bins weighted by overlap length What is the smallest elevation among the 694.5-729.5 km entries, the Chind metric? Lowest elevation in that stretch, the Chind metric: 429.7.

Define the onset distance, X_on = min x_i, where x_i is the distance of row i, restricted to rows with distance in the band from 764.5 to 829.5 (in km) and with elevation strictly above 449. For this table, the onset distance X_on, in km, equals 767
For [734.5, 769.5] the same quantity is 737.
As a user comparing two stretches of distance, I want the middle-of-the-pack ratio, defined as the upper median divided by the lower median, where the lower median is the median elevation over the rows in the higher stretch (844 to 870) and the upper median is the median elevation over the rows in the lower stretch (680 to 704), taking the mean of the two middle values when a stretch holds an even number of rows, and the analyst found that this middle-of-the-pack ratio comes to 0.97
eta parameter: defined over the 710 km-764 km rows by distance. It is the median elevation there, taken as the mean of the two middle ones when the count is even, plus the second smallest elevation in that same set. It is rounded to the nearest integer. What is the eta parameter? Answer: 872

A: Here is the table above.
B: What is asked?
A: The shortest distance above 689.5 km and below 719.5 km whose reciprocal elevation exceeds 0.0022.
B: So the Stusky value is 692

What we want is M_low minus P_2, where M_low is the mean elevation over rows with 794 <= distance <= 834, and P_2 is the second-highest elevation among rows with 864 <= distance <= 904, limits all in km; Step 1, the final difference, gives -26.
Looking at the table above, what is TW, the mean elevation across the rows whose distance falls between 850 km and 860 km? 450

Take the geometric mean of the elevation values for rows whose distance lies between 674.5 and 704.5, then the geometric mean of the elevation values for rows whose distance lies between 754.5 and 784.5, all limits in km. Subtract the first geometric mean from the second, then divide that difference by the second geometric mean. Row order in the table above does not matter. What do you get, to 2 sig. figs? 0.14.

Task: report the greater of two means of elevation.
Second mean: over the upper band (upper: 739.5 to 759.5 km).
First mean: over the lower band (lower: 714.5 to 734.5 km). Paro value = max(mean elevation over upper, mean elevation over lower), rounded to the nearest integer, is 442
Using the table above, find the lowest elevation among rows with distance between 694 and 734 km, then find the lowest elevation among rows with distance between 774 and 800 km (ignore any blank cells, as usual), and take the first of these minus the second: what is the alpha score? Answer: -13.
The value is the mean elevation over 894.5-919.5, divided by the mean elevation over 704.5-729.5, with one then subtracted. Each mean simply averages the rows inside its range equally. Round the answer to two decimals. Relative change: 0.04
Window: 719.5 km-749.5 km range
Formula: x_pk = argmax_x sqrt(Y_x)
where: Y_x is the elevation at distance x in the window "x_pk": 747 km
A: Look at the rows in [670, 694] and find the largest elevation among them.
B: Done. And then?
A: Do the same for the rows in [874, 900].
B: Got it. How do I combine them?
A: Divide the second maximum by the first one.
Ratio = 0.99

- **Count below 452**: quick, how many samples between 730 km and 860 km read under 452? 14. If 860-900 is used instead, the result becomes 4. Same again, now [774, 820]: 5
